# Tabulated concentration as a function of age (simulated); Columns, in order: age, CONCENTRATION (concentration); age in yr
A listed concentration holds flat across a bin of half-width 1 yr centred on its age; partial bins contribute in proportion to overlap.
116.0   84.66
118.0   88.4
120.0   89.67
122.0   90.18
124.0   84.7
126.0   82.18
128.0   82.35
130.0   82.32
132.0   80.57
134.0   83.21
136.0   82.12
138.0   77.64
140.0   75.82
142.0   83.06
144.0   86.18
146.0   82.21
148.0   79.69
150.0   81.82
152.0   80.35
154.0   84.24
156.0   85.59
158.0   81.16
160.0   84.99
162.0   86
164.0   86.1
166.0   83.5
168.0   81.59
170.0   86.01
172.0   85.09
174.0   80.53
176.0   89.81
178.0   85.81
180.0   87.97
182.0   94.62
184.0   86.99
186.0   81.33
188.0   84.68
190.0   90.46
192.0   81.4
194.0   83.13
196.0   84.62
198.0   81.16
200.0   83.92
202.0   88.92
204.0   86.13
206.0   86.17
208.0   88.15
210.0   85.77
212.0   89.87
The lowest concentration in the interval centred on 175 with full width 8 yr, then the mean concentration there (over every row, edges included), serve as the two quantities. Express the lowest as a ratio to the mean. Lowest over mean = 0.94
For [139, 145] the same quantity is 0.93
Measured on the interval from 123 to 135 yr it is 0.98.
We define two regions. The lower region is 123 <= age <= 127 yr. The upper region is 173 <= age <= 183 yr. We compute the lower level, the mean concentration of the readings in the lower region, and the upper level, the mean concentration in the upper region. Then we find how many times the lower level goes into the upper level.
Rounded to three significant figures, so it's 1.05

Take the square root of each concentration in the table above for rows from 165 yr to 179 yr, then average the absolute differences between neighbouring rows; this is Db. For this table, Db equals 0.23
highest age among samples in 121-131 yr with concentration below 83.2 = 130.0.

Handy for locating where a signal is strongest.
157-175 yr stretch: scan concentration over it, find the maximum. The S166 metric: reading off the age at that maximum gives 164.0 yr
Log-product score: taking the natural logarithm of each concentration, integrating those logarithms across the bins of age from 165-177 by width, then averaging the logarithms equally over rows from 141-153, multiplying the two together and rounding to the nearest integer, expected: 235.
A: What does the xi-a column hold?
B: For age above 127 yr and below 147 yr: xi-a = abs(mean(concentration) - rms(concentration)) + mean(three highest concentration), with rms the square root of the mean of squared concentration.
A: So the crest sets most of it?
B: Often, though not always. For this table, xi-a 84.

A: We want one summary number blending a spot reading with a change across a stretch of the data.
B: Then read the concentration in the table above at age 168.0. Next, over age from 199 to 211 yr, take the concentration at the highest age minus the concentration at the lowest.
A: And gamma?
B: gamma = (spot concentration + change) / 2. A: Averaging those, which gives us 41.7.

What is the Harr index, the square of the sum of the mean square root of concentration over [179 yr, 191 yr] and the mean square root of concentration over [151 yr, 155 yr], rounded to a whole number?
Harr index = 340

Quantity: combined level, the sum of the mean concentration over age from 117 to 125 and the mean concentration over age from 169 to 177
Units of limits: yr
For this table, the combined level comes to 173.6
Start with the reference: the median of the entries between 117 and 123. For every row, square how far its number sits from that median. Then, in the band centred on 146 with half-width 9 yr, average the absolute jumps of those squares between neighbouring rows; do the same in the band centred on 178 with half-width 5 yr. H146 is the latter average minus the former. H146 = -21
